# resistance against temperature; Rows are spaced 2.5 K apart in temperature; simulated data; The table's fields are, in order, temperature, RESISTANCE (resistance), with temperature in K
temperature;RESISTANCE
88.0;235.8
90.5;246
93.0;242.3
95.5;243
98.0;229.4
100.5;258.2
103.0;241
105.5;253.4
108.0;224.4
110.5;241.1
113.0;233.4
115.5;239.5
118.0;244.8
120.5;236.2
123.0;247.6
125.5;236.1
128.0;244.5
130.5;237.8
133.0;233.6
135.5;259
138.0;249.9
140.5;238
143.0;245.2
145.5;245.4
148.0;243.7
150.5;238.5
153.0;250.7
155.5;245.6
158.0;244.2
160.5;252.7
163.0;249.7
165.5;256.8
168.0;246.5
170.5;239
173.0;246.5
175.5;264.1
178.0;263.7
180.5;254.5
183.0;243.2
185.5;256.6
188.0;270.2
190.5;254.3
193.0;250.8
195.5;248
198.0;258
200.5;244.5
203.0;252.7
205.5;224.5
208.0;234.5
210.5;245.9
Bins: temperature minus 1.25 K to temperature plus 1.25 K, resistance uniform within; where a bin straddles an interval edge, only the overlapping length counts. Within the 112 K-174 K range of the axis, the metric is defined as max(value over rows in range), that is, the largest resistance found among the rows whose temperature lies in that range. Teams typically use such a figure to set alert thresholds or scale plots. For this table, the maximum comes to 259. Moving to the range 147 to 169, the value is 256.8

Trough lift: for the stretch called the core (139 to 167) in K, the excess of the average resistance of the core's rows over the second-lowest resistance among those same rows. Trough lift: 7.9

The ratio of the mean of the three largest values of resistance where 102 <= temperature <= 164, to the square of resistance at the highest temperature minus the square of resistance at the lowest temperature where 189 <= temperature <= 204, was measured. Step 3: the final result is -0.31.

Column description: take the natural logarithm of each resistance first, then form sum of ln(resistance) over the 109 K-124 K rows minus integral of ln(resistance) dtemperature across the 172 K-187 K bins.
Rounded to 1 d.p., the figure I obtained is -50.2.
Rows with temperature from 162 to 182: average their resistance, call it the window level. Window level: 253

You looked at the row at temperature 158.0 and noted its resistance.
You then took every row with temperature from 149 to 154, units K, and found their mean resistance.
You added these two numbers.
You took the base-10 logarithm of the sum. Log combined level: 2.69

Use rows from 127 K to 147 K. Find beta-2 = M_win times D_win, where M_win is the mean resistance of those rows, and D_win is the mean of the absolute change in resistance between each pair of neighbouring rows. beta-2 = 2257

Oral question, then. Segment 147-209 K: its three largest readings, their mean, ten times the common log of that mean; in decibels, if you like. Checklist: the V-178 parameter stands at 24.2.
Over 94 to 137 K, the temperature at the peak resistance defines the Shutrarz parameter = 135.5 K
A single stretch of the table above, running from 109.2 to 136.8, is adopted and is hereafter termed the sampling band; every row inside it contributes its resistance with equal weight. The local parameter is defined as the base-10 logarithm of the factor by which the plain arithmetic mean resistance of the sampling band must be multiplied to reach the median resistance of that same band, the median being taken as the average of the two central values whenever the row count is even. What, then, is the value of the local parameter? -0.0031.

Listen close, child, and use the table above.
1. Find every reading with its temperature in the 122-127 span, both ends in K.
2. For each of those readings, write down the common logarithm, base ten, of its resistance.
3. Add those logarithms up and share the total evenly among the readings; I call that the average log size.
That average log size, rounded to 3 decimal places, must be 2.383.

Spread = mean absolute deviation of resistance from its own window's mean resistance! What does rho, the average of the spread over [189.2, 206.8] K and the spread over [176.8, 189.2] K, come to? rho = 7.5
